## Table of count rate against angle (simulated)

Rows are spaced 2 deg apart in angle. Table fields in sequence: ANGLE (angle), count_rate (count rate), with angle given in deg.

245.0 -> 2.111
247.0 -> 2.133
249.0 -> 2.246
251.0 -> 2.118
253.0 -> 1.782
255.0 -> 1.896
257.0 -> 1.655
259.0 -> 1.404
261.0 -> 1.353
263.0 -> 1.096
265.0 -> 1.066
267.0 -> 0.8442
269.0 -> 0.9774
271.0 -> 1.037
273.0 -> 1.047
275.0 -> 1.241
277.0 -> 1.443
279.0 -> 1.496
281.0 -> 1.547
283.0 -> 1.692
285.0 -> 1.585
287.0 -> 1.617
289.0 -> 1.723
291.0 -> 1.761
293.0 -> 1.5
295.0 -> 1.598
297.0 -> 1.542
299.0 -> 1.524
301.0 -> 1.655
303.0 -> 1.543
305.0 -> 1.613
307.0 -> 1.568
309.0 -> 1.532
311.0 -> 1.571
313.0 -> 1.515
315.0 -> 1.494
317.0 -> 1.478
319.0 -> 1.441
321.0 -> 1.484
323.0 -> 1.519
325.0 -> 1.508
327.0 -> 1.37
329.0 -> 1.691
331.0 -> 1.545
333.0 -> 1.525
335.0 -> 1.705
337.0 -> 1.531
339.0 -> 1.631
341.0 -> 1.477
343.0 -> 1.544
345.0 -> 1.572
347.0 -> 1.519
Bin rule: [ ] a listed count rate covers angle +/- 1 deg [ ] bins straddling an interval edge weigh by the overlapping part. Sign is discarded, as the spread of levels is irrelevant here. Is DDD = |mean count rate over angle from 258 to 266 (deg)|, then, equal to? 1.23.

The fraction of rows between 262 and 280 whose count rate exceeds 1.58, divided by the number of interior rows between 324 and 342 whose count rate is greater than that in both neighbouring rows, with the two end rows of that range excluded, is 0.00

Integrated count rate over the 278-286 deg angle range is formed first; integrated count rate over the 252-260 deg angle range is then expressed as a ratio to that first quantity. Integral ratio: 1.07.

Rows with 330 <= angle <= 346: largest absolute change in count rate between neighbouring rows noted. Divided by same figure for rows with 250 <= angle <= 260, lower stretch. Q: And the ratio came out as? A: 0.5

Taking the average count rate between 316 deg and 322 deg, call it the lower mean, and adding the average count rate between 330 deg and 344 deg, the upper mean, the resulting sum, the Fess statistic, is 3.03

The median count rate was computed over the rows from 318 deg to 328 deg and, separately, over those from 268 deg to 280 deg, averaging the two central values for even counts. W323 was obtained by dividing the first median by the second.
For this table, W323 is 1.30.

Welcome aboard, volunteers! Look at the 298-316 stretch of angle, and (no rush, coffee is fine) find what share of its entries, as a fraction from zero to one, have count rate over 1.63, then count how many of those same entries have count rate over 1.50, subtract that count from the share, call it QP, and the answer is -7.9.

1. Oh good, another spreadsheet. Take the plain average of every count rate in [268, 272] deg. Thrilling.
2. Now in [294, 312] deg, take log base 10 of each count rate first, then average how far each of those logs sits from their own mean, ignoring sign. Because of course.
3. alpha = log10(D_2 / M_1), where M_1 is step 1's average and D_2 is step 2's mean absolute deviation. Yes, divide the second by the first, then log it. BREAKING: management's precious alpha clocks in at -2.04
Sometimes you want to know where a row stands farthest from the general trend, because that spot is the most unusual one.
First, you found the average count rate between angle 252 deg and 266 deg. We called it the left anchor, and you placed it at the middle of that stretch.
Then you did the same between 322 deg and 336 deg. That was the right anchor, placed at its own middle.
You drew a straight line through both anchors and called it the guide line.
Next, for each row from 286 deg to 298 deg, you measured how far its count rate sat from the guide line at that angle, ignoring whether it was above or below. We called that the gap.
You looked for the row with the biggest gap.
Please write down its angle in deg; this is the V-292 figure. 291.0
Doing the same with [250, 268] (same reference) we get 251.0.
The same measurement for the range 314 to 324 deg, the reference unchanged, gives 319.0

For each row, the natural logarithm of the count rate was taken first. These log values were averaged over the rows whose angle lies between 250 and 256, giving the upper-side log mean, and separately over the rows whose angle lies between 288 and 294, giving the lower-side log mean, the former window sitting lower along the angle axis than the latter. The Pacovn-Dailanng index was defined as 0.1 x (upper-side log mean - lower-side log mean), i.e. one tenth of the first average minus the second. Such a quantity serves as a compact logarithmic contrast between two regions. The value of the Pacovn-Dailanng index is 0.015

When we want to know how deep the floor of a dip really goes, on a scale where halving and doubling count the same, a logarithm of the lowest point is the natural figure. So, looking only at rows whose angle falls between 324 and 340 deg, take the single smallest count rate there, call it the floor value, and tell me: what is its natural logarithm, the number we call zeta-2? 0.31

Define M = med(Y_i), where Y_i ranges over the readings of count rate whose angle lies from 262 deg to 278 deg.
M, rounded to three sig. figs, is 1.06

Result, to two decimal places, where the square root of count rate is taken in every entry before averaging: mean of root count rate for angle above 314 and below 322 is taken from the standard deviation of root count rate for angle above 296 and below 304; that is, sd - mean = -1.19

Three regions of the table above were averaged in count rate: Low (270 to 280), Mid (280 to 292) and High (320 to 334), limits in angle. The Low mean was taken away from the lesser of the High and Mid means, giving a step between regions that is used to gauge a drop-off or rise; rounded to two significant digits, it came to 0.27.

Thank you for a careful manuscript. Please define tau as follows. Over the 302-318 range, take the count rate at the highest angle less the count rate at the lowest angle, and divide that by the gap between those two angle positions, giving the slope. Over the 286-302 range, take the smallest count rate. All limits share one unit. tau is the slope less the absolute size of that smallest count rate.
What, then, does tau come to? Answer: -1.5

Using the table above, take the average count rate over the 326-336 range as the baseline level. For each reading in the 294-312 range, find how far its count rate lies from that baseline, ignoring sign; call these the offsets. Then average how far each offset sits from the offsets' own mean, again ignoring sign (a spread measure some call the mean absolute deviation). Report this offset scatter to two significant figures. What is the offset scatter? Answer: 0.018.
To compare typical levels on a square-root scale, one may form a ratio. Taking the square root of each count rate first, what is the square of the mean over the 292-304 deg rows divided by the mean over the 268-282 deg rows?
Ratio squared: 1.25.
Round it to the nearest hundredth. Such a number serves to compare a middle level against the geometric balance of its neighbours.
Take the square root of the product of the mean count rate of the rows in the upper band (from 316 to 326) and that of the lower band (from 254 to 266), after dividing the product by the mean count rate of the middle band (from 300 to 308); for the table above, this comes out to 1.15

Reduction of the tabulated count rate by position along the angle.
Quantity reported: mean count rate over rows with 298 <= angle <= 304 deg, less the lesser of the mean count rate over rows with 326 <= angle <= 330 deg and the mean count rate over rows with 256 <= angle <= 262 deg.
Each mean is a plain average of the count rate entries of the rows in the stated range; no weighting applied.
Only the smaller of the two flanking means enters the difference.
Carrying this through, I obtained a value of 0.10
